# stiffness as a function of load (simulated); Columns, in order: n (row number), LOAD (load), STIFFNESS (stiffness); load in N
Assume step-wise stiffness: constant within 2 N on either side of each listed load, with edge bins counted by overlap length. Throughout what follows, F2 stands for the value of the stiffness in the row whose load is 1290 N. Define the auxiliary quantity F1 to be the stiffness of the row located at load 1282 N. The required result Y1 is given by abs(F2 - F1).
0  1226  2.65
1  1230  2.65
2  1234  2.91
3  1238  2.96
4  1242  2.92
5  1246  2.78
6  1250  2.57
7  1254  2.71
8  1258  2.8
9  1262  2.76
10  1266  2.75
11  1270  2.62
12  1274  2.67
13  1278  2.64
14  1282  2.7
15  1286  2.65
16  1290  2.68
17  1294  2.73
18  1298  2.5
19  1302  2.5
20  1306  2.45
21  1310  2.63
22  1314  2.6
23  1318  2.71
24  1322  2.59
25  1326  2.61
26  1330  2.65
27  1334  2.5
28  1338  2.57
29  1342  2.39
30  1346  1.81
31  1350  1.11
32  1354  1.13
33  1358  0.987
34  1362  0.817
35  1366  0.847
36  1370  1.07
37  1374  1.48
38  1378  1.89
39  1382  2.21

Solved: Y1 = 0.02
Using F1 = 2.7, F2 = 2.68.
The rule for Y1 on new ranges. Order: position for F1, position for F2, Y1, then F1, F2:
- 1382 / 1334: 0.29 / 2.21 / 2.5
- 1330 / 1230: 0.00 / 2.65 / 2.65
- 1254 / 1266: 0.04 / 2.71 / 2.75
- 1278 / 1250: 0.07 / 2.64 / 2.57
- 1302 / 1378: 0.61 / 2.5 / 1.89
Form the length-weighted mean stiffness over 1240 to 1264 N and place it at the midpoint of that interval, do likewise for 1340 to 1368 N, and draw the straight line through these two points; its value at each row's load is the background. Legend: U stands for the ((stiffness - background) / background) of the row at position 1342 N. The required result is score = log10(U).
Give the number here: -0.2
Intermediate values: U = 0.6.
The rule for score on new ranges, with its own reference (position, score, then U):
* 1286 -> -0.8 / 0.2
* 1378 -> 0.0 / 1.0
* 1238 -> -3.0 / 0.0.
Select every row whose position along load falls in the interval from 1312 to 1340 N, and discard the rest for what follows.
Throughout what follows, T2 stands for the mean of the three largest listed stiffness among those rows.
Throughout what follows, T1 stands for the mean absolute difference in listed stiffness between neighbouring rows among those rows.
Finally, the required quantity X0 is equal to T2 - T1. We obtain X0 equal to 2.57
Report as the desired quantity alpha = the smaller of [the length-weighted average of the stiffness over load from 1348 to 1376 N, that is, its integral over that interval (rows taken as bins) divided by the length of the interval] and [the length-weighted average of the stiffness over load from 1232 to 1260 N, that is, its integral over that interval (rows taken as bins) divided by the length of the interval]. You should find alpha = 1.06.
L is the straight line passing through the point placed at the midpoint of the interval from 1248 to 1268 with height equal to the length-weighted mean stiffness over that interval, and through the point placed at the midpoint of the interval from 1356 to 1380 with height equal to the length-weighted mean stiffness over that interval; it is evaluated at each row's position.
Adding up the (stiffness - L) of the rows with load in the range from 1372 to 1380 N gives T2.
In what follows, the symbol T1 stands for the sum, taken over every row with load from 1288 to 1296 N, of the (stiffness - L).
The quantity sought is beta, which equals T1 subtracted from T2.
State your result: 0.3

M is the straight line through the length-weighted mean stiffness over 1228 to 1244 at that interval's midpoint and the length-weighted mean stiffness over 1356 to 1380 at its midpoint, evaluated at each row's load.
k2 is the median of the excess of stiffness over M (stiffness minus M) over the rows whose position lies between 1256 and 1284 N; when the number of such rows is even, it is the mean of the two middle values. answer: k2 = 0.3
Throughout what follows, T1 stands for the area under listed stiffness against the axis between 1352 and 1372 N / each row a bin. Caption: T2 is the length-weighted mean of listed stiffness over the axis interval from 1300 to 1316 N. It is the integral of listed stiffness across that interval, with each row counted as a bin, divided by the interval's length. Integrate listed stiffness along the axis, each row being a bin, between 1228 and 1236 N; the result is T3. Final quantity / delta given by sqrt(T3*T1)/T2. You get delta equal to 8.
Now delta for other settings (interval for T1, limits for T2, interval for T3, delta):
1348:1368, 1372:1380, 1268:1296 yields 23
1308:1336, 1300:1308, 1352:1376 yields 17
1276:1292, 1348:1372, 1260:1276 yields 43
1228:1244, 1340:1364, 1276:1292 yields 32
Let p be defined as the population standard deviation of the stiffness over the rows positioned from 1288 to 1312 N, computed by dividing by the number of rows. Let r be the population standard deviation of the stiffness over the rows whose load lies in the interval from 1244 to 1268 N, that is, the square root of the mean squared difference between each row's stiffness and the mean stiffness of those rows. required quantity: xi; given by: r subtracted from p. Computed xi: 0.03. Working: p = 0.10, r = 0.08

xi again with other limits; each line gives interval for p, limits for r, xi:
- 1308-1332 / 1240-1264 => -0.06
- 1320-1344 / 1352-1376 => -0.13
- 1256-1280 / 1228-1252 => -0.08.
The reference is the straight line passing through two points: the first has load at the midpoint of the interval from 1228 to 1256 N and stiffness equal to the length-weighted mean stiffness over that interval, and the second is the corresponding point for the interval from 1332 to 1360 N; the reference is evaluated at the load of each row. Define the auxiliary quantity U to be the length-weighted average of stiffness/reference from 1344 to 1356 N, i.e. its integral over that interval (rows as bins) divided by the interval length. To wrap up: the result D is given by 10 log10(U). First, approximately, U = 0.77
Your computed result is -1.1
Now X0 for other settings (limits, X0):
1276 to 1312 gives 2.62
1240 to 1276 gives 2.73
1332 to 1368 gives 2.25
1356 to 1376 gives 0.97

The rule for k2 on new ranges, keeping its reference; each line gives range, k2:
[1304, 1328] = 0.8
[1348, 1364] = -0.3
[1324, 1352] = 0.9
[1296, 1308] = 0.5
